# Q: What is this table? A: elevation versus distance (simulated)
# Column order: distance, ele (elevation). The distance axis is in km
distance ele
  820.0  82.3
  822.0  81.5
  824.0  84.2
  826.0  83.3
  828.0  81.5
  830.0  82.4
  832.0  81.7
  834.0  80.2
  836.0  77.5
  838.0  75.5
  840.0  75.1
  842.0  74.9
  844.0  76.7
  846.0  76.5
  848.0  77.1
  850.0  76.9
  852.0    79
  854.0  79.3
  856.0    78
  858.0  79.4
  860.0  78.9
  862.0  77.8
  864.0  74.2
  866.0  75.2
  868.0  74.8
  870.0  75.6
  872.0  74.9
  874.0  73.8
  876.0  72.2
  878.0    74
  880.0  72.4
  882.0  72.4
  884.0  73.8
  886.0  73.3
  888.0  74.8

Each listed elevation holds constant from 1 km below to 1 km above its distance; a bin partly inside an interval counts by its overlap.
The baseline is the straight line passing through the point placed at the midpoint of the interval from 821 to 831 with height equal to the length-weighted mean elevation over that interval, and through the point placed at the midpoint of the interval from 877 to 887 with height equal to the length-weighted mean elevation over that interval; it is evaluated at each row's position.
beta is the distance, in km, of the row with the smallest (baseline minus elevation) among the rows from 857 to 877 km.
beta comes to 858.0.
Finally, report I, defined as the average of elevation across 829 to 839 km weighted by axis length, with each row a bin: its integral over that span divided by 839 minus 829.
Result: 79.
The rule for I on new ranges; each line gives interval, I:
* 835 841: 76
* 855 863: 79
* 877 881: 73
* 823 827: 84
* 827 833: 82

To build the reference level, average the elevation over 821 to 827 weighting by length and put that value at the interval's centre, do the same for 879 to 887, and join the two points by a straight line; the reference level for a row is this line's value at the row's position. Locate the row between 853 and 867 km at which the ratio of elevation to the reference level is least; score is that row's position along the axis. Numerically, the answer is 864.0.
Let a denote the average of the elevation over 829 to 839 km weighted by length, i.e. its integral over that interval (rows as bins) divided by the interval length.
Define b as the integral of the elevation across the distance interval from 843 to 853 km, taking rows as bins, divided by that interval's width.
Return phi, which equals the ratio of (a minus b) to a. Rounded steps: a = 79.5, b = 77.2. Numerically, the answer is 0.03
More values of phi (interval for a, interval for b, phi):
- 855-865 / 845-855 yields 0.00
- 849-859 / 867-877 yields 0.05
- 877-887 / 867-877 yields -0.01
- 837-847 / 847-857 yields -0.03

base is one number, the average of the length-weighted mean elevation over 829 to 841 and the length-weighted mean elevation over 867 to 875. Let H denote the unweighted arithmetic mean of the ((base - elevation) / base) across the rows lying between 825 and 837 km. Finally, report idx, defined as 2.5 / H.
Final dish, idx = -44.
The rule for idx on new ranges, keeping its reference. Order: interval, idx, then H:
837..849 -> 244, 0.01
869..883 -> 61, 0.04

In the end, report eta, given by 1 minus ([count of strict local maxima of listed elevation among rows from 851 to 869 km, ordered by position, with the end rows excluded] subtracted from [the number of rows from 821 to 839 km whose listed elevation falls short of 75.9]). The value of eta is 3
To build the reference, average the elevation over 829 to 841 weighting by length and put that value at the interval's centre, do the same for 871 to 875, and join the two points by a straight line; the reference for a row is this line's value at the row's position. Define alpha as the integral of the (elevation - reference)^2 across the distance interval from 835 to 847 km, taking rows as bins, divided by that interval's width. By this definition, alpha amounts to 5.0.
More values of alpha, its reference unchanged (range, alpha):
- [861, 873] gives 1.2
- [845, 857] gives 2.7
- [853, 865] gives 6.2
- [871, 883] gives 1.0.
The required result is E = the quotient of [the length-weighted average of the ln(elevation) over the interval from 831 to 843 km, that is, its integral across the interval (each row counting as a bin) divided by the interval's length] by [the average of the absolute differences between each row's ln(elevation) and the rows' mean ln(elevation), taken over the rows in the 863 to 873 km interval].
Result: 886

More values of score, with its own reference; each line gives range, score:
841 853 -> 842.0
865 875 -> 868.0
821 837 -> 836.0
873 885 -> 876.0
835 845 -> 840.0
